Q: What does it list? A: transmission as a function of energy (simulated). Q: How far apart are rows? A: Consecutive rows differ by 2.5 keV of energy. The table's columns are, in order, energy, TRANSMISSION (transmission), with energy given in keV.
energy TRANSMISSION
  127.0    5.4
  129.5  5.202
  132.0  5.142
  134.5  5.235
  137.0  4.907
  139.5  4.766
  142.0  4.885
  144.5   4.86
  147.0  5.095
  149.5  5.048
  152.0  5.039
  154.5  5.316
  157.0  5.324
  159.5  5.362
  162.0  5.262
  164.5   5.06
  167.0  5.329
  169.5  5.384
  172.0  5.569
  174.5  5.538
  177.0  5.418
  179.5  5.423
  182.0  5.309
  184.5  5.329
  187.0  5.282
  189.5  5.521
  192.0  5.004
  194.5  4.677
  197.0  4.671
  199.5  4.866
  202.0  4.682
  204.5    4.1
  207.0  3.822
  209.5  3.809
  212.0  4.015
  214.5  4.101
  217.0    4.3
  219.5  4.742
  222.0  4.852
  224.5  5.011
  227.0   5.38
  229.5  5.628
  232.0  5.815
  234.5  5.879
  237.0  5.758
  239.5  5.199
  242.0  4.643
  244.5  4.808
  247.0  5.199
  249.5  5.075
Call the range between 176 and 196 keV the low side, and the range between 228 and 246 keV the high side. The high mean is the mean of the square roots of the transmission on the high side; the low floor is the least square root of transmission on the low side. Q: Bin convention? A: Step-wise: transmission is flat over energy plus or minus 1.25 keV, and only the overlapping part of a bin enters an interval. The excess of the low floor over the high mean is -0.16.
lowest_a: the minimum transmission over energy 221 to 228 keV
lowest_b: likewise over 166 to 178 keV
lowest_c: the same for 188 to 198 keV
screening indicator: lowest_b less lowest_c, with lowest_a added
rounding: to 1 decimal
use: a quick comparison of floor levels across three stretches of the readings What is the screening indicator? 5.5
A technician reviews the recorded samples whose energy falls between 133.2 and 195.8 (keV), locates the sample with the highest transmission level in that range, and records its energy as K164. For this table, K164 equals 172.0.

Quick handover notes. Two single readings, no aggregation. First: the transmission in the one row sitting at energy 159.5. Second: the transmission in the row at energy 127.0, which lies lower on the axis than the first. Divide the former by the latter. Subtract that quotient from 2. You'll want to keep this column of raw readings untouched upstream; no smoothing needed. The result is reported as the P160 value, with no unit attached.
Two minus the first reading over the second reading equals 1.01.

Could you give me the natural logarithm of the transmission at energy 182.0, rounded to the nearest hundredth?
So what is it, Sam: 1.67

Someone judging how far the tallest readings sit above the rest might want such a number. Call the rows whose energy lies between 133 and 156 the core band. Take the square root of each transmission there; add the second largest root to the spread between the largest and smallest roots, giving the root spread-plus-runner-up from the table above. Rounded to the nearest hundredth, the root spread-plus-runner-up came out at 2.41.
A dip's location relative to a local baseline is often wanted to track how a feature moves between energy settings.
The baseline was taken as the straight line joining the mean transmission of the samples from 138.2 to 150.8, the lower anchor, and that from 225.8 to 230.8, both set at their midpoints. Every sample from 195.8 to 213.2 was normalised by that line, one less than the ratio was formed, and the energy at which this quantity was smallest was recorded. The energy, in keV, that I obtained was 209.5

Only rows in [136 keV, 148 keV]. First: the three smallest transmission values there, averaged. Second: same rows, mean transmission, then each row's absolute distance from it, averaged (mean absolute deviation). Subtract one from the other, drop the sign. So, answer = 4.8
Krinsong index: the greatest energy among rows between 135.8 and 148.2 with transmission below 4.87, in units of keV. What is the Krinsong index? 144.5 keV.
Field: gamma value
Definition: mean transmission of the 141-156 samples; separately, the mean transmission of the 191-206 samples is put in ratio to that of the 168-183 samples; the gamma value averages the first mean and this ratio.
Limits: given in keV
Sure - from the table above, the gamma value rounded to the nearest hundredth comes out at 2.95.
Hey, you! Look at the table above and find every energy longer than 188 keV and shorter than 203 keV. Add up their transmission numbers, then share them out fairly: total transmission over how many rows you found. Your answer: 4.9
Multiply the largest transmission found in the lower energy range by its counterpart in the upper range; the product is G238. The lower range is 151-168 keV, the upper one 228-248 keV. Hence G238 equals 31.5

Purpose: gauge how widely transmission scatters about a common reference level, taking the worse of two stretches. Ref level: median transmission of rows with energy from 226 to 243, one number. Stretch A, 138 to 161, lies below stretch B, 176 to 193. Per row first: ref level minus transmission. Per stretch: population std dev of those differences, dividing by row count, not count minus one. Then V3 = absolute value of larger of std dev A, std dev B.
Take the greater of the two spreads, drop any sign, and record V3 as 0.21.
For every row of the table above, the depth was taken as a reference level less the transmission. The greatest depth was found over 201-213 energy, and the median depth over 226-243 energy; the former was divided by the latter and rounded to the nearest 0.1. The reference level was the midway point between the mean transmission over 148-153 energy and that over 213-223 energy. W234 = -1.1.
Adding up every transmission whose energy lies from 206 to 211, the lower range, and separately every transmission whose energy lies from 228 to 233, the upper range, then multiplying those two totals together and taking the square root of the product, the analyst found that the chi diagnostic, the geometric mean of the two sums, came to 9.3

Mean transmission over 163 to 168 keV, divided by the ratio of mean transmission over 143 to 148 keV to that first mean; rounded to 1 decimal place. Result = 5.4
